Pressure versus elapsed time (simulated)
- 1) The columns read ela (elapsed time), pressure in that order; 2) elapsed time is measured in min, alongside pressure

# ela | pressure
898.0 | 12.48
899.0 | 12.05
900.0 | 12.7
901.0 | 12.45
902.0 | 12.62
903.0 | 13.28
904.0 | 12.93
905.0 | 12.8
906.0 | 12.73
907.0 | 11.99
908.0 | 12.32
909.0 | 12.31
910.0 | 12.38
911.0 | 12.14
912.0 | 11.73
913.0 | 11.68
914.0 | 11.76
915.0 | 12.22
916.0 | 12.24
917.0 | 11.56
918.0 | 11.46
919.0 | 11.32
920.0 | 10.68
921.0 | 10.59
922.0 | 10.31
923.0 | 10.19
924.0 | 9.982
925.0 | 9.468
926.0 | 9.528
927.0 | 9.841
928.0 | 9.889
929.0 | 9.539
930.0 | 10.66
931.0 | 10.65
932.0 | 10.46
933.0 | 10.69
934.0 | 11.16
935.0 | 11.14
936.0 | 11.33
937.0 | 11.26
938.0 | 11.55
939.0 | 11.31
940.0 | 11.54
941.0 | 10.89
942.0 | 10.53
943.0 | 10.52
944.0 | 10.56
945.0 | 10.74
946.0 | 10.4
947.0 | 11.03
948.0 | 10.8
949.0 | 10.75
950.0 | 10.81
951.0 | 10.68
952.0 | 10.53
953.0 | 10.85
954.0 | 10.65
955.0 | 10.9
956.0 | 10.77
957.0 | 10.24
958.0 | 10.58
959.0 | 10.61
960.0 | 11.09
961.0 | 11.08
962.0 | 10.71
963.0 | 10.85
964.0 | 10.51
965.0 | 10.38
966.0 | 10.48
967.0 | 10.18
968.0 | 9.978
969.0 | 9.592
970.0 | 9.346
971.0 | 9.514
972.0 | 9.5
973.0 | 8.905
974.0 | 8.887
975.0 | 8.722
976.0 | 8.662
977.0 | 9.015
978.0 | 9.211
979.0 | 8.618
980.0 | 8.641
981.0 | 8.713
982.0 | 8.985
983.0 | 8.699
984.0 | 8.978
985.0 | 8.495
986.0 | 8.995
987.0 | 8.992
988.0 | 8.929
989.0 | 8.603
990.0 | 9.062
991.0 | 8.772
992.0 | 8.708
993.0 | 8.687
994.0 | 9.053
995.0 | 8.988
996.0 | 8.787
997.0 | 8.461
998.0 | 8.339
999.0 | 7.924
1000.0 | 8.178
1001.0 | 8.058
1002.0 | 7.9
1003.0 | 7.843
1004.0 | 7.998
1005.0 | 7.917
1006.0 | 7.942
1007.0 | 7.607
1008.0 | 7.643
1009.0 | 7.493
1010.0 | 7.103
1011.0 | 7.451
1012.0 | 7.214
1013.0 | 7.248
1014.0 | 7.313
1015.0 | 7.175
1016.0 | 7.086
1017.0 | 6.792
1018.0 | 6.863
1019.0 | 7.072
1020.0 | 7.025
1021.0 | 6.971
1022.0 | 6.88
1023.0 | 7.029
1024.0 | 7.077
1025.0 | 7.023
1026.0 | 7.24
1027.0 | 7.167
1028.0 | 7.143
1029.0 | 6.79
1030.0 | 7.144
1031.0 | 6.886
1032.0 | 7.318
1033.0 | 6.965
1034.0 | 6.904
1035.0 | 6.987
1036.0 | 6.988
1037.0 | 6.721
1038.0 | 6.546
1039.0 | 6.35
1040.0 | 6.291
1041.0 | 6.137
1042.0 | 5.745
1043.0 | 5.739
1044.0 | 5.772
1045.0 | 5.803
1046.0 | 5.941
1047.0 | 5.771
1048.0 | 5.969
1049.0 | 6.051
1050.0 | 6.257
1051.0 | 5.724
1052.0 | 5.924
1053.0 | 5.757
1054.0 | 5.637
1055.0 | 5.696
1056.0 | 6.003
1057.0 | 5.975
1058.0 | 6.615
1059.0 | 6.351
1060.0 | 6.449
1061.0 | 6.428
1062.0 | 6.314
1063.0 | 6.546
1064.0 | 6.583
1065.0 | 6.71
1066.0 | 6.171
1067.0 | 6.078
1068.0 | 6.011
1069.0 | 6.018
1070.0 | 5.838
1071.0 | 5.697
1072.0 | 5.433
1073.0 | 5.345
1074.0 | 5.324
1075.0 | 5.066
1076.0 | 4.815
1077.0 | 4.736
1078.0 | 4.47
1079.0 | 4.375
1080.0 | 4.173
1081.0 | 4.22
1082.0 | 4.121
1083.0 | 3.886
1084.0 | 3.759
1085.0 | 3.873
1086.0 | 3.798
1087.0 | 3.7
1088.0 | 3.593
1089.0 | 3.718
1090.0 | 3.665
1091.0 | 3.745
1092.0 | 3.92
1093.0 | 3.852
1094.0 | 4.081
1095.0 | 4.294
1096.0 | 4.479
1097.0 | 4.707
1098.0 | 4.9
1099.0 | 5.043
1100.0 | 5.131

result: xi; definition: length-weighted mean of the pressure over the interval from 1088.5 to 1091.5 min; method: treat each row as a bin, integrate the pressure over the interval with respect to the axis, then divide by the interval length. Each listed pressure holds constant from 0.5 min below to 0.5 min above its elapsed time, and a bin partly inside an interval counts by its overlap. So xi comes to 4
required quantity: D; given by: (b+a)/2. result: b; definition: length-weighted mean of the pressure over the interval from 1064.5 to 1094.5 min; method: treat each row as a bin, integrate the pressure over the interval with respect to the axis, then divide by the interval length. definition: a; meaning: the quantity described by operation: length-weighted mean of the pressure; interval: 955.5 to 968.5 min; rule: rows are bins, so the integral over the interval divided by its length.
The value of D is 7.6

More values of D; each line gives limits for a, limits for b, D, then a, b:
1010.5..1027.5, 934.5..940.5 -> 9.2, 7.1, 11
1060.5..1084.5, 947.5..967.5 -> 8.0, 5.3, 11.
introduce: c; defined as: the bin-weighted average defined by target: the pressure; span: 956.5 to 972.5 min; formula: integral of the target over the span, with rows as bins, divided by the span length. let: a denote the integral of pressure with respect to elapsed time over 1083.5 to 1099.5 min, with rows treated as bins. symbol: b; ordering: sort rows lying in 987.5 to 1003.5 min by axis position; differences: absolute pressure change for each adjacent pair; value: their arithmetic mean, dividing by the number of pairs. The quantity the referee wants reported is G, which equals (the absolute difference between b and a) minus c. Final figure 55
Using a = 65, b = 0.22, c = 10.3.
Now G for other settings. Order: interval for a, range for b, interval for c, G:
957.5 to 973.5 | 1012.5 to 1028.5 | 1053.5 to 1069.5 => 157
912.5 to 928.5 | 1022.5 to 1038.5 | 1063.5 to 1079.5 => 167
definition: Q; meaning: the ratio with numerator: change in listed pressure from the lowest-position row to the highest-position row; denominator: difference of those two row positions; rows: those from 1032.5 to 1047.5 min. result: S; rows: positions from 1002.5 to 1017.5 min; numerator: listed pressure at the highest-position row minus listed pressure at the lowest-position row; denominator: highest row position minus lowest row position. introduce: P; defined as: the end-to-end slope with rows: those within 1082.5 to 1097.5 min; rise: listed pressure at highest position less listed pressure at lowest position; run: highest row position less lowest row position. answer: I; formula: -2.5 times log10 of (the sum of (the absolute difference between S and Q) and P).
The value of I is 2.91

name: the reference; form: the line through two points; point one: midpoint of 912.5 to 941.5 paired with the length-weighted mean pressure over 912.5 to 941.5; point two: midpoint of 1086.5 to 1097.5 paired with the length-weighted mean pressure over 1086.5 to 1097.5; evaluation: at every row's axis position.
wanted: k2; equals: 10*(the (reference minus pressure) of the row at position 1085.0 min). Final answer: 4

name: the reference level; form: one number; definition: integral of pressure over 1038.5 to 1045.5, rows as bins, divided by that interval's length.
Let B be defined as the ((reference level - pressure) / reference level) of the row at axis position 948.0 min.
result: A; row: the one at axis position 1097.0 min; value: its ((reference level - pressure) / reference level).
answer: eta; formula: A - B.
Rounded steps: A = 0.2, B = -0.81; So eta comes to 1.0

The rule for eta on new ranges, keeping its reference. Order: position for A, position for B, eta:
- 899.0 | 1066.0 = -1.0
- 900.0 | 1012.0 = -0.9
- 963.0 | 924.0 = -0.1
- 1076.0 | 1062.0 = 0.3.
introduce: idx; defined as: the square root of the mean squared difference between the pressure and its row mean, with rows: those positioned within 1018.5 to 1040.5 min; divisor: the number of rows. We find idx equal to 0.26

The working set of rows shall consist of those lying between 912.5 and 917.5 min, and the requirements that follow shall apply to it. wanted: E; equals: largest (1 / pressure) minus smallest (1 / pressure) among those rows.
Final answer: 0.0048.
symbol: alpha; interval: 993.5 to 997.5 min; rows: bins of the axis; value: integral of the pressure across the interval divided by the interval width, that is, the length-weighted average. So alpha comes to 9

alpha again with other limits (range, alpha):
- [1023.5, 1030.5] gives 7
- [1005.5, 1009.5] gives 8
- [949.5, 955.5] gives 11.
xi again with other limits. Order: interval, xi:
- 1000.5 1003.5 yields 8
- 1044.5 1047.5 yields 6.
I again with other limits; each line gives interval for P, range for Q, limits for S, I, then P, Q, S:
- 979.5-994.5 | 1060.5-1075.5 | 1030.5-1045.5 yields 3.27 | 0.03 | -0.097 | -0.08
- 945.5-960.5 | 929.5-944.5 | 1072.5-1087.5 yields 1.99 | 0.05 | -0.007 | -0.12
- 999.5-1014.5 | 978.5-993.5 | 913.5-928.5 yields 2.79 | -0.06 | 0.005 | -0.13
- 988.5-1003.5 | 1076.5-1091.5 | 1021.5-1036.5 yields 4.04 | -0.05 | -0.071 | 0.01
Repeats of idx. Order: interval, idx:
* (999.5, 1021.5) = 0.42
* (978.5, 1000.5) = 0.29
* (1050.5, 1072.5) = 0.36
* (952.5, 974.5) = 0.66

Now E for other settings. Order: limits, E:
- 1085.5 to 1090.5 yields 0.0150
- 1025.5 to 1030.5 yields 0.0092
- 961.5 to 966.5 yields 0.0042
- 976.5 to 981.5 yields 0.0075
